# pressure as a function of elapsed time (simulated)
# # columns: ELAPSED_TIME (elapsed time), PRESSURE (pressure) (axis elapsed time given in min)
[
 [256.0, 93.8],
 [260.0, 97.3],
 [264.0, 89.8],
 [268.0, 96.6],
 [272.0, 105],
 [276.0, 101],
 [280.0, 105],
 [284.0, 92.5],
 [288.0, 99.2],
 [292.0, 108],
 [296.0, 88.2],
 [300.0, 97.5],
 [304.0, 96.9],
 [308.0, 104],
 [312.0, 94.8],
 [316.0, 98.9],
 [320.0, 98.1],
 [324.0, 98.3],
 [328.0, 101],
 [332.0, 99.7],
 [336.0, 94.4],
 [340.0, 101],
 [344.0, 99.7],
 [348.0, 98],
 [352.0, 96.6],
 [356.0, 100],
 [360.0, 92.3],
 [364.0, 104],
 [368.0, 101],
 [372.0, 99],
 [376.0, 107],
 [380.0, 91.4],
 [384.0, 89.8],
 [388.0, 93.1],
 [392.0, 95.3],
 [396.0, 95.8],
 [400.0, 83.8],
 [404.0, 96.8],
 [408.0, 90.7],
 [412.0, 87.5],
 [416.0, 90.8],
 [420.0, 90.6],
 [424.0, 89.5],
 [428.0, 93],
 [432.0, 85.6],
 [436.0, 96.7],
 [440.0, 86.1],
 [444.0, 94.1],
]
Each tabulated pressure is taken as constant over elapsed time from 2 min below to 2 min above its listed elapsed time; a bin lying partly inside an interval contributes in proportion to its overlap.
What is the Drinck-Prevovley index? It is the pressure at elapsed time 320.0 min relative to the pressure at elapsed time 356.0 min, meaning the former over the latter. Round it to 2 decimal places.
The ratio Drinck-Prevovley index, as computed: 0.98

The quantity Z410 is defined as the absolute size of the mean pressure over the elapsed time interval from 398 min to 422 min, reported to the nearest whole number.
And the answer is 90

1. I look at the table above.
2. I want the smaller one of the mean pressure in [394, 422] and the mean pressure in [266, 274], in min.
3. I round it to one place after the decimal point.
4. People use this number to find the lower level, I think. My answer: 90.9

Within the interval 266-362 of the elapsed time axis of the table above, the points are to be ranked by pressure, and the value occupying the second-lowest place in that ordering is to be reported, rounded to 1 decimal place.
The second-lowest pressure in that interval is 92.3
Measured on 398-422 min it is 87.5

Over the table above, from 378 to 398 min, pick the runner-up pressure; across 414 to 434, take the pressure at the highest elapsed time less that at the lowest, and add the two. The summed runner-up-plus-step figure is 90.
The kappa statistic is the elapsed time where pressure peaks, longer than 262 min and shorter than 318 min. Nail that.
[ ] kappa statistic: 292.0 min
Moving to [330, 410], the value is 376.0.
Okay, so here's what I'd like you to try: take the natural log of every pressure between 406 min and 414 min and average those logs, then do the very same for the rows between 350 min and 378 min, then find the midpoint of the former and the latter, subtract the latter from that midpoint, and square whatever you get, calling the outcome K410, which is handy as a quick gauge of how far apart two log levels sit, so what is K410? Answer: 0.0033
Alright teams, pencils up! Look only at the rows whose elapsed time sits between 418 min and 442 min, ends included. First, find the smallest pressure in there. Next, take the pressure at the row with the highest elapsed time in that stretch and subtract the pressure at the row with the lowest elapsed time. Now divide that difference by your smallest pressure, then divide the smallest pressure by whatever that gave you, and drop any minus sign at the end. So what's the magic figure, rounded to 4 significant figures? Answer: 1628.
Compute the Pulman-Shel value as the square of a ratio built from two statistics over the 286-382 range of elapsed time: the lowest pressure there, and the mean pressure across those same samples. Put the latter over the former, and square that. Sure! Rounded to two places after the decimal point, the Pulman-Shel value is 1.25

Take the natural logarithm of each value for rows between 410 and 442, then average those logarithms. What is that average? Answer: 4.50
